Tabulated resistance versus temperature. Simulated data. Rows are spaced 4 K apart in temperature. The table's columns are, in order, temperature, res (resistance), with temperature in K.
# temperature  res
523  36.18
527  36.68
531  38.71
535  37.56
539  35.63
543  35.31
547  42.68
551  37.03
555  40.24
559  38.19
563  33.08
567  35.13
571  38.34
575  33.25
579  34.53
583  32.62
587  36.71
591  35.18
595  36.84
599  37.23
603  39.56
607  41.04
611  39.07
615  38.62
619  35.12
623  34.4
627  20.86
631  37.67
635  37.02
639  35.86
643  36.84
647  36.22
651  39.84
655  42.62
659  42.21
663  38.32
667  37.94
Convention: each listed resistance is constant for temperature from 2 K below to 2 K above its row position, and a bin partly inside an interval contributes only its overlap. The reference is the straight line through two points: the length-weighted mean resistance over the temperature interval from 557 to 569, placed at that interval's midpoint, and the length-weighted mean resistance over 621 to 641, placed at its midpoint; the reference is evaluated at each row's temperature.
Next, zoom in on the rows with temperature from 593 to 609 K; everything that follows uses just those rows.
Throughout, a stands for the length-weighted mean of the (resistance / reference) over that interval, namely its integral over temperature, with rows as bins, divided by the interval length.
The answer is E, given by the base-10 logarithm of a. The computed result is 0.05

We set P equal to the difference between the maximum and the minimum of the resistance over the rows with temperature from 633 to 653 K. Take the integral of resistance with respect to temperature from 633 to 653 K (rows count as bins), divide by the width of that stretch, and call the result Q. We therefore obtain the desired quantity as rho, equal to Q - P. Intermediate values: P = 4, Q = 37.2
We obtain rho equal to 33.2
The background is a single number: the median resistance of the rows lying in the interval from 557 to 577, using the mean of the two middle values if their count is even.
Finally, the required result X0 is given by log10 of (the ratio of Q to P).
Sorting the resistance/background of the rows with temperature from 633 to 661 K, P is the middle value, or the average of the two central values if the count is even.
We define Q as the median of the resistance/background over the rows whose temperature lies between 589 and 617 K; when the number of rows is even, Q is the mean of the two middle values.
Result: 0.018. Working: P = 1.05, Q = 1.10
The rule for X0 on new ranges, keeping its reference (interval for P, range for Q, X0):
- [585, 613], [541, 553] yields -0.002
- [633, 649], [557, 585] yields -0.024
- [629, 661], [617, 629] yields -0.036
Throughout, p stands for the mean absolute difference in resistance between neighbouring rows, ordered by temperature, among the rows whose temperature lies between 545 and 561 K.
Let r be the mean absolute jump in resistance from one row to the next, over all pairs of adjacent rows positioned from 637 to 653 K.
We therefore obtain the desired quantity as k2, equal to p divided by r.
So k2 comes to 2.1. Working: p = 3.6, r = 1.7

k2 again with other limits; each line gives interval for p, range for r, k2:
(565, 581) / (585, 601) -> 2.7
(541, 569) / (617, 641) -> 0.6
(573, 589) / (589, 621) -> 1.4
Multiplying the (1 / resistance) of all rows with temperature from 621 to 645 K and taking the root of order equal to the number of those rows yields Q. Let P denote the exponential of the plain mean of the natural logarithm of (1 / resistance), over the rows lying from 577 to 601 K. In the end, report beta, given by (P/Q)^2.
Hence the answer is 0.87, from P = 0.0282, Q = 0.0302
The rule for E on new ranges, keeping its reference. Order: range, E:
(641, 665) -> 0.08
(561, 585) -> -0.01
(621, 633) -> -0.03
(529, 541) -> 0.01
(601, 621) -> 0.06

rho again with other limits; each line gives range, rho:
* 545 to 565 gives 28.6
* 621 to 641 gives 16.4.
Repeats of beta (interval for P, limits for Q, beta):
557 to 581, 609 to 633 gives 0.90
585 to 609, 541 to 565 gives 1.00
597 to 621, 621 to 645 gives 0.74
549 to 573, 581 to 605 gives 0.97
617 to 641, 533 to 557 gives 1.34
